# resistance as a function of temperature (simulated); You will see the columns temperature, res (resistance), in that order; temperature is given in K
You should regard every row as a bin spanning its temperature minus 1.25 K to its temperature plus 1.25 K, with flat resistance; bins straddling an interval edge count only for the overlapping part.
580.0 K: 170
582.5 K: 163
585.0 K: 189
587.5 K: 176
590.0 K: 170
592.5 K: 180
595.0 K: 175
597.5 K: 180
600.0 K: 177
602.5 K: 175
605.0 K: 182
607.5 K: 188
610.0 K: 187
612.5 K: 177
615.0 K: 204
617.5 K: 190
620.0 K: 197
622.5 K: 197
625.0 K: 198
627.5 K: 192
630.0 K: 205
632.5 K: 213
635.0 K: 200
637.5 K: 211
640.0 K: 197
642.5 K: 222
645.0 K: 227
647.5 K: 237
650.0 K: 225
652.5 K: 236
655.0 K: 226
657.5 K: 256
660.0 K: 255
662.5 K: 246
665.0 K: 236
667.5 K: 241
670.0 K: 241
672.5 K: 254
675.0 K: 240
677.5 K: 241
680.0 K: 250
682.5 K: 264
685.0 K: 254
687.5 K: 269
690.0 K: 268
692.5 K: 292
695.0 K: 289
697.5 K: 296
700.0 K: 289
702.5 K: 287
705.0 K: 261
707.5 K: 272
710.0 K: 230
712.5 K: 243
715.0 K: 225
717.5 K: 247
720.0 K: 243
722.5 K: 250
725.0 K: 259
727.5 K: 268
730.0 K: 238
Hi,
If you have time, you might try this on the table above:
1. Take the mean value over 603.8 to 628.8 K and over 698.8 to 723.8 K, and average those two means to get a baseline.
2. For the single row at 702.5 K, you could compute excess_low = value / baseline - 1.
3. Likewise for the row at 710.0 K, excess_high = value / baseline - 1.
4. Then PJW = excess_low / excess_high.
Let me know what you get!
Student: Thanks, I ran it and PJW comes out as 9.1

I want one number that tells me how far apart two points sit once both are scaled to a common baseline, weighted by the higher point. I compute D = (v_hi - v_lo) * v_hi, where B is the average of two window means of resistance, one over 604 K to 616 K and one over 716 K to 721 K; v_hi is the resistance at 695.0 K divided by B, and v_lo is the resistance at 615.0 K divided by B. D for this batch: 0.5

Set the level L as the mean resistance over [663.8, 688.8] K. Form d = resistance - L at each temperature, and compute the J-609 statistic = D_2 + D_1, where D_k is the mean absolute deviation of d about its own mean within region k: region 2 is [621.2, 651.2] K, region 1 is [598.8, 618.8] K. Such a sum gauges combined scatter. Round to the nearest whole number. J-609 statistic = 19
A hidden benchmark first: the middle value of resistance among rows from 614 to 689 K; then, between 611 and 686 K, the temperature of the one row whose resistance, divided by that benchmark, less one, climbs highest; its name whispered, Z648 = 682.5 K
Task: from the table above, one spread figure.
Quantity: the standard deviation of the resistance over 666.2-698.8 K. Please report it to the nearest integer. 20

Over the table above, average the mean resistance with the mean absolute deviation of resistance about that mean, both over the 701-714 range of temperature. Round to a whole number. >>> 138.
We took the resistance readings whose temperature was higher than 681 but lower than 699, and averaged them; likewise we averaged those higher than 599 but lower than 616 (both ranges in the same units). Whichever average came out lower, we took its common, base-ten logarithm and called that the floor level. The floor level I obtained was 2.27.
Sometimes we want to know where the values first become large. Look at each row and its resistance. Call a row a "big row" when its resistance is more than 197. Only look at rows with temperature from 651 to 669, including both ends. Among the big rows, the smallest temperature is 652.5 K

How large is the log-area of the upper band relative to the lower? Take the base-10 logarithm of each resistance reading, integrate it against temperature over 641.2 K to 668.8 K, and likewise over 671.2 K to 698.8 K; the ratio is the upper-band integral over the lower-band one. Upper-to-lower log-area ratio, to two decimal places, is 1.02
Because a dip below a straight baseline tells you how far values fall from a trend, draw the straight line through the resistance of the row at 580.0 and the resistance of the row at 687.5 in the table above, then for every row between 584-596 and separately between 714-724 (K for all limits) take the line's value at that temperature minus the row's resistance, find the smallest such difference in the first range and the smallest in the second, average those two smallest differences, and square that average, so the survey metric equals 310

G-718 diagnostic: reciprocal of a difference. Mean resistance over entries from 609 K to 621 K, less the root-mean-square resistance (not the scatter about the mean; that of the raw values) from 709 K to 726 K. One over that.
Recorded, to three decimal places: -0.019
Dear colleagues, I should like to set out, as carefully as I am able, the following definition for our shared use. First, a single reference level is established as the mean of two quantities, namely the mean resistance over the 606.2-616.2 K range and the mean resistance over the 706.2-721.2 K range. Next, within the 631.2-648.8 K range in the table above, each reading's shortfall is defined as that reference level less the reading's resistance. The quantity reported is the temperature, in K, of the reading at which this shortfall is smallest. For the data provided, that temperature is 647.5 K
